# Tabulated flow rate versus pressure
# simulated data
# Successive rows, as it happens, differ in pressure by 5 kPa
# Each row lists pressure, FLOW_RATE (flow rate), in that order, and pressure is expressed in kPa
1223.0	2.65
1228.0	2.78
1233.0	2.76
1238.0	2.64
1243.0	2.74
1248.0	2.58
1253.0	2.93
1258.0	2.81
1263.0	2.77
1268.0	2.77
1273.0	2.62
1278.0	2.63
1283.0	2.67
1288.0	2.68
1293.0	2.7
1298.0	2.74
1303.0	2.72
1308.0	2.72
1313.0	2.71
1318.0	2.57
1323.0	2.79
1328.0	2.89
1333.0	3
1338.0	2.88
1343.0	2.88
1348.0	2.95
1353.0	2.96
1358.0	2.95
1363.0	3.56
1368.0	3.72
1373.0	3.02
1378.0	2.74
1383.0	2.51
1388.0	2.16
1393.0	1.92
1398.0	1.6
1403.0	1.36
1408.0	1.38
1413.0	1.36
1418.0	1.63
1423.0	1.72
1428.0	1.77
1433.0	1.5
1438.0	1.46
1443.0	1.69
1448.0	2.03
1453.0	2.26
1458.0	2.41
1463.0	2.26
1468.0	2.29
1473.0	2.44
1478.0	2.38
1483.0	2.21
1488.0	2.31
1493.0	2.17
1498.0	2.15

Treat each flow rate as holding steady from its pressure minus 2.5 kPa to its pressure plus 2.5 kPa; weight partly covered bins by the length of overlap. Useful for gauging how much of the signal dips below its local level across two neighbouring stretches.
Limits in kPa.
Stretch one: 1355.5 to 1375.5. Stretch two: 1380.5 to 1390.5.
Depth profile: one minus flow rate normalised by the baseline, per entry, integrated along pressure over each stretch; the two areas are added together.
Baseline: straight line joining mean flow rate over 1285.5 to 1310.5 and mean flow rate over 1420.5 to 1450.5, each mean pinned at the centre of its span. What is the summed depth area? -11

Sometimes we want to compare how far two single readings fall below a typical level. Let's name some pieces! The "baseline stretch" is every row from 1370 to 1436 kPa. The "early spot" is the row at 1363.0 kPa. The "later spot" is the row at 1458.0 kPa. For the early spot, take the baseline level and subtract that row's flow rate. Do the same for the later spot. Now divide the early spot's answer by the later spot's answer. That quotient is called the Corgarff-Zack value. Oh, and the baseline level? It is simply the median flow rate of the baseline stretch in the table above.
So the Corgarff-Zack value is 2.7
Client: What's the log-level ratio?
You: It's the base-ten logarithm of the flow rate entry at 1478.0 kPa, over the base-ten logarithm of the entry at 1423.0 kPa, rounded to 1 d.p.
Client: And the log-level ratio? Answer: 1.6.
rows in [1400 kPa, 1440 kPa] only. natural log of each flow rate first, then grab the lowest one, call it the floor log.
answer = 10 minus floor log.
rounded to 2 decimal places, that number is 9.69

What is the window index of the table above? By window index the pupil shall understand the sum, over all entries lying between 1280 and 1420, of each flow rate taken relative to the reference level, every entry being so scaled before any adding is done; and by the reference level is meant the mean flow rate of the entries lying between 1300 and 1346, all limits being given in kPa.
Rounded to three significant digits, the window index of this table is 25.7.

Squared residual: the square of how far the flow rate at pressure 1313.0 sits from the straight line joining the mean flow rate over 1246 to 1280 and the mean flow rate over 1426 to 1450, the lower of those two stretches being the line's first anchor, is 0.08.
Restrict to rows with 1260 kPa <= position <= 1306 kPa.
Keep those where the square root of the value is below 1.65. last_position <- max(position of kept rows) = 1303.0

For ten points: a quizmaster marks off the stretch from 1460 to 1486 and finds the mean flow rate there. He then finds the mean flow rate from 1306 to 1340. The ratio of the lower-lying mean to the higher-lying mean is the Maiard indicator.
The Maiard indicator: 1.21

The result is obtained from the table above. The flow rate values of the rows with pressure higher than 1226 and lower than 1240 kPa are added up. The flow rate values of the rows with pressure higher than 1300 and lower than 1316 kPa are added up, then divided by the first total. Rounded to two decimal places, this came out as 1.00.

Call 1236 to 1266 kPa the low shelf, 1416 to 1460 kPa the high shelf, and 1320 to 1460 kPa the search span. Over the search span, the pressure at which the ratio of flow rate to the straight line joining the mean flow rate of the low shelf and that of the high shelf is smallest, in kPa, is 1403.0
